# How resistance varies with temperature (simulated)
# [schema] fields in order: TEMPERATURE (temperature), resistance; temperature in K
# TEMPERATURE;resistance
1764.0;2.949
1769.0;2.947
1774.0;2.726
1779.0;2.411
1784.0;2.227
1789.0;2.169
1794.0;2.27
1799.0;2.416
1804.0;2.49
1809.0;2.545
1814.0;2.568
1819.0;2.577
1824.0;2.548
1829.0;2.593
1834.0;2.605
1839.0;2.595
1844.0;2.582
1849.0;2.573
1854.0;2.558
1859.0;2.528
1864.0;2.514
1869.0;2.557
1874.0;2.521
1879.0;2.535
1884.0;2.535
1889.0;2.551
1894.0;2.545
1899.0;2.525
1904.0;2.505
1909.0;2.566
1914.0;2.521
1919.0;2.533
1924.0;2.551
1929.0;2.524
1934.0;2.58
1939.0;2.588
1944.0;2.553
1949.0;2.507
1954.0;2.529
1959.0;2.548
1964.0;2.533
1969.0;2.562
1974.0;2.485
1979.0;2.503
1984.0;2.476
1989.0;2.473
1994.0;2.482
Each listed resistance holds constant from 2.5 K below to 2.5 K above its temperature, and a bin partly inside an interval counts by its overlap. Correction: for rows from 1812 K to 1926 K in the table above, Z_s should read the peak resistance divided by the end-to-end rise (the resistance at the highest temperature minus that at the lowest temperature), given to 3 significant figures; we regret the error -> -153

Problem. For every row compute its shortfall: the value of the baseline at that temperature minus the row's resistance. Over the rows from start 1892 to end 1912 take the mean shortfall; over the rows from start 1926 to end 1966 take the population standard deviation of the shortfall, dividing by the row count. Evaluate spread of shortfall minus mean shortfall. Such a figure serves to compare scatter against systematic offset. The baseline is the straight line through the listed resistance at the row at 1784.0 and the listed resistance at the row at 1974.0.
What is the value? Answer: 0.18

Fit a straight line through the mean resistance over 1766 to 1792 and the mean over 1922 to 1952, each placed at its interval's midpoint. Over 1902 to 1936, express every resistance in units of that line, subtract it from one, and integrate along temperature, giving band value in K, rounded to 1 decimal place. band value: 0.1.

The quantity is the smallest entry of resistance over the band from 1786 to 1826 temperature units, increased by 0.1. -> 2.27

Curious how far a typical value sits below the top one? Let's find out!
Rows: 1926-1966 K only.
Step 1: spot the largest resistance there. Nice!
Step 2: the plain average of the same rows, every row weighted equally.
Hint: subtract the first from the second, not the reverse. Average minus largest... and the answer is -0.043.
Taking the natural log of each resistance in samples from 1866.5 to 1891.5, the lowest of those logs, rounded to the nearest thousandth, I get 0.925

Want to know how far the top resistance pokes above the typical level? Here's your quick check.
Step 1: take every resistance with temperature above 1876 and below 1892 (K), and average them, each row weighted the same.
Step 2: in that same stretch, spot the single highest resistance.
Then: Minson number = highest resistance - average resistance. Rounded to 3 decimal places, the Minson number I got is 0.011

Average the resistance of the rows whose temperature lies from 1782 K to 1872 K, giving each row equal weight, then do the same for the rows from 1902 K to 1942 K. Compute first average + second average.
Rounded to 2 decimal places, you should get 5.04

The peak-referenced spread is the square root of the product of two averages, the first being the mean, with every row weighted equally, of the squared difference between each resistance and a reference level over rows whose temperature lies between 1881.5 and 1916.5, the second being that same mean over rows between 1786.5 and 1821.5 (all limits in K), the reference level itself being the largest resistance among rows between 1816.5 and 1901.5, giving 0.0163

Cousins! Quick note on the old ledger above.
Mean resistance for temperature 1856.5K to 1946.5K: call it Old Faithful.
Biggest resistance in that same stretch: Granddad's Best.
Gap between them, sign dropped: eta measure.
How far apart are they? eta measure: 0.047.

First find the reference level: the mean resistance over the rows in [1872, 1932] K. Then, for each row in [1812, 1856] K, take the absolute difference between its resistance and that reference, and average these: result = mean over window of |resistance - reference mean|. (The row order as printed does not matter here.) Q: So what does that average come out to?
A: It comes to 0.043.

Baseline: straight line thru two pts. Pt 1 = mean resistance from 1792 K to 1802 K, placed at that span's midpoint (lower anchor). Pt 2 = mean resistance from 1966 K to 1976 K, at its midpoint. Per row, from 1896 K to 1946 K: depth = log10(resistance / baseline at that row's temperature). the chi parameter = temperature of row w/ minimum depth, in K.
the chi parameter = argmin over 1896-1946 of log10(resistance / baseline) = 1929.0 K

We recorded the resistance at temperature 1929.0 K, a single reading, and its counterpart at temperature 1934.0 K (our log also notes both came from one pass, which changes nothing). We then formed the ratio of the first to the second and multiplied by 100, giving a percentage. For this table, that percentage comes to 98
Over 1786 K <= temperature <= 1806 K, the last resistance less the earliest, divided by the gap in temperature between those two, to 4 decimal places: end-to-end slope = 0.0214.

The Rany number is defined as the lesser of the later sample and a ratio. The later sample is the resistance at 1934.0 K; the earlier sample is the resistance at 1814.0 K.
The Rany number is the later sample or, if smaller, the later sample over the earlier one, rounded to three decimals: 1.005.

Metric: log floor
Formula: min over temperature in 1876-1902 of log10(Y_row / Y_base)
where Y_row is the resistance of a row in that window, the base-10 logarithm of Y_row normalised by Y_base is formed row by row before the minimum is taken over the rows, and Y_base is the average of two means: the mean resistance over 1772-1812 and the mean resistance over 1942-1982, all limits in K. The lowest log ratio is 0.010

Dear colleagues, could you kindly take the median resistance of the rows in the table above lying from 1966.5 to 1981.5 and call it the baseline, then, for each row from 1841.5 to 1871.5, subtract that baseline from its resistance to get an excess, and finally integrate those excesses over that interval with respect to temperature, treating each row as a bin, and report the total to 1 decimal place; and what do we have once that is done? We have 1.5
